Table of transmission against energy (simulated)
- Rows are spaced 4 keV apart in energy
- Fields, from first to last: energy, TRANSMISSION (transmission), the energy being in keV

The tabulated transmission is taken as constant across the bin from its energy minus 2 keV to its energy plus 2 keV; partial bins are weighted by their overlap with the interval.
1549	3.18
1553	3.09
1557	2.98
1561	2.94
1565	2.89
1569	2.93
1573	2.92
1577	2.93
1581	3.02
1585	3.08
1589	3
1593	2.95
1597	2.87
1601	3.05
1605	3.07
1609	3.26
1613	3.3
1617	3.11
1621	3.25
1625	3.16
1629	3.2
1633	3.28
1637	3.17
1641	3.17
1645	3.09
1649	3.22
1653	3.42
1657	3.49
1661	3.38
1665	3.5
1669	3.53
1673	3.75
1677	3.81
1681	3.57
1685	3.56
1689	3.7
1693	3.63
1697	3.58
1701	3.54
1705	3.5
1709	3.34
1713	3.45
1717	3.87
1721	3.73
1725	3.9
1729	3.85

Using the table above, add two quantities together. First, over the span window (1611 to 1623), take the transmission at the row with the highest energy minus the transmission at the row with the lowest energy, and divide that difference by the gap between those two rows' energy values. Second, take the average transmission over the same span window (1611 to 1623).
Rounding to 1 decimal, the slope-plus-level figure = 3.2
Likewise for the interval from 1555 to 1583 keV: 2.9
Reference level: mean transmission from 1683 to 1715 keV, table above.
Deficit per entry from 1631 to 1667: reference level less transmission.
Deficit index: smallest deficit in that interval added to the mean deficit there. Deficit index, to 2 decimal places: 0.27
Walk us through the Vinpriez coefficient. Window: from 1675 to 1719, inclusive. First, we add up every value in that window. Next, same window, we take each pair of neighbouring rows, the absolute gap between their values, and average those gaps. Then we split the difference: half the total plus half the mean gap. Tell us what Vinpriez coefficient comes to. 19.8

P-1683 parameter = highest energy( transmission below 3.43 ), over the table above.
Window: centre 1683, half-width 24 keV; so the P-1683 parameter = 1661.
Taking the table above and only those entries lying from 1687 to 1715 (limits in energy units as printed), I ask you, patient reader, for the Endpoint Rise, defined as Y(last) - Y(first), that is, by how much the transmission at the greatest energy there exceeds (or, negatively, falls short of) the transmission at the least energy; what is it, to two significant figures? -0.25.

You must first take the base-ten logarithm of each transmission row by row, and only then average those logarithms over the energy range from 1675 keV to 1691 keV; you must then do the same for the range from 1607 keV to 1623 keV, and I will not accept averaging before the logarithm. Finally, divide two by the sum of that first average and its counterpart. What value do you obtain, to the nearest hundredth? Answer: 1.86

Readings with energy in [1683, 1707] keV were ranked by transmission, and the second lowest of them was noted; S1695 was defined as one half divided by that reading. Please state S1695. 0.141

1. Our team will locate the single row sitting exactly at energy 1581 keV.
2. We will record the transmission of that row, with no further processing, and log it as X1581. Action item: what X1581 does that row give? 3.02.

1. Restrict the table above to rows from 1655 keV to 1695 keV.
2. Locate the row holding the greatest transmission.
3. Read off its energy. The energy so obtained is 1677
